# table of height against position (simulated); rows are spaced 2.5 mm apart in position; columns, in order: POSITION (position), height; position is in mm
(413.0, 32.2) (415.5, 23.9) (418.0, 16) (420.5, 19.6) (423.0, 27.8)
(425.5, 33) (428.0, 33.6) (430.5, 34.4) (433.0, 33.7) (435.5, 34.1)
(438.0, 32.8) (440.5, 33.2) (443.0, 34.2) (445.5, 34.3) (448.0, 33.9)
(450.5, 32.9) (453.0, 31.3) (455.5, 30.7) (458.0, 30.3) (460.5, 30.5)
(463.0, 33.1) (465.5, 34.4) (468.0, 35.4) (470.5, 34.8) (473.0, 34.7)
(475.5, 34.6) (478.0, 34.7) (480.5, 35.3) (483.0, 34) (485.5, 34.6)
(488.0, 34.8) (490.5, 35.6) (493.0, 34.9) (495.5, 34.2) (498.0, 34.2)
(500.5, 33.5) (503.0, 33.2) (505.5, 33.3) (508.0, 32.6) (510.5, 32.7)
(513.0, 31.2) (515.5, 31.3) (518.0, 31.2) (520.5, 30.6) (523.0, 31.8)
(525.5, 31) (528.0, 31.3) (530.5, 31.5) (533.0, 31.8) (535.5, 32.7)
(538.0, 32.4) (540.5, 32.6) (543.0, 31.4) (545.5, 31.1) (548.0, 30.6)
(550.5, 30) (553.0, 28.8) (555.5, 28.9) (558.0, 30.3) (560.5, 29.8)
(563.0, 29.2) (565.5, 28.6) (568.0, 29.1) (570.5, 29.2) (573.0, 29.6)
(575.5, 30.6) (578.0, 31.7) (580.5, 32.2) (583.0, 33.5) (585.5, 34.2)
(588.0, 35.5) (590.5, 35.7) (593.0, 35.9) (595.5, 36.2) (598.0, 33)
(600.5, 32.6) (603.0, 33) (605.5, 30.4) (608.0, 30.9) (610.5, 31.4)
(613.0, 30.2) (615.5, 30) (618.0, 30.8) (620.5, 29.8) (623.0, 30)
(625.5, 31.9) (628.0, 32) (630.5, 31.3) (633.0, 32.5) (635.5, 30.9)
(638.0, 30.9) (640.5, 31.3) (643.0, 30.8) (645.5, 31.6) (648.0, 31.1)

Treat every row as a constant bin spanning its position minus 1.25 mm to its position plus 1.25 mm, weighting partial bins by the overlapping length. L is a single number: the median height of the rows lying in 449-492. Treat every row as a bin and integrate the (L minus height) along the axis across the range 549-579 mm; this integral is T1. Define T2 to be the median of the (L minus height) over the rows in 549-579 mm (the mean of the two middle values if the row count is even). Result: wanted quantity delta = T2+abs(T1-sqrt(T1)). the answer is 142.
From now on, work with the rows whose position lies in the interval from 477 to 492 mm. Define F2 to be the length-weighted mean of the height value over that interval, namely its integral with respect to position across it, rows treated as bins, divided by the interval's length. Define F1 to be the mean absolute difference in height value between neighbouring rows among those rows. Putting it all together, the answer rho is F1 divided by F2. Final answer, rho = 0.020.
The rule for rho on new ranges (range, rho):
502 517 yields 0.015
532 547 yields 0.018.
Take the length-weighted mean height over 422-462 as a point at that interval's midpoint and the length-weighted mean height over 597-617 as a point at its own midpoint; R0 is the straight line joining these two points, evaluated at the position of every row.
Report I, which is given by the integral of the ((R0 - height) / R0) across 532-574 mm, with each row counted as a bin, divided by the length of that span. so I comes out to 0.045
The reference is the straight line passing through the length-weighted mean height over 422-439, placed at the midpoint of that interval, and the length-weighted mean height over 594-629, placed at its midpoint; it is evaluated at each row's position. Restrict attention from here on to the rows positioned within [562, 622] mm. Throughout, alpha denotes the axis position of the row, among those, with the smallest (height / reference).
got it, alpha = 565.5 mm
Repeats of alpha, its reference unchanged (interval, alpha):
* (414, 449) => 418.0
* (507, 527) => 520.5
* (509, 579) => 565.5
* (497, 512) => 508.0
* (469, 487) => 483.0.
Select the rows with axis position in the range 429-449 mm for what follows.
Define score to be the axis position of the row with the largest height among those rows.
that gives 430.5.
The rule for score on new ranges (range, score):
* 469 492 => 490.5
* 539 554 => 540.5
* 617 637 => 633.0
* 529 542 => 535.5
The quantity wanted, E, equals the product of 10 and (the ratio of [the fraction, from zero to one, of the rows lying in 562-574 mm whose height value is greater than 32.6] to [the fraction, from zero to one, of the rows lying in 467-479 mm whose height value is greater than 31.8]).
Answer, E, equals 0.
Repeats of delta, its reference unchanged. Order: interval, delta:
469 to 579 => 266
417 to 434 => 97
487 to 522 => 48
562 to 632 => 189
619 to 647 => 89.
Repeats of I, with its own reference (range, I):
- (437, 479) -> -0.025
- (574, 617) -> -0.039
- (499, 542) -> -0.001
